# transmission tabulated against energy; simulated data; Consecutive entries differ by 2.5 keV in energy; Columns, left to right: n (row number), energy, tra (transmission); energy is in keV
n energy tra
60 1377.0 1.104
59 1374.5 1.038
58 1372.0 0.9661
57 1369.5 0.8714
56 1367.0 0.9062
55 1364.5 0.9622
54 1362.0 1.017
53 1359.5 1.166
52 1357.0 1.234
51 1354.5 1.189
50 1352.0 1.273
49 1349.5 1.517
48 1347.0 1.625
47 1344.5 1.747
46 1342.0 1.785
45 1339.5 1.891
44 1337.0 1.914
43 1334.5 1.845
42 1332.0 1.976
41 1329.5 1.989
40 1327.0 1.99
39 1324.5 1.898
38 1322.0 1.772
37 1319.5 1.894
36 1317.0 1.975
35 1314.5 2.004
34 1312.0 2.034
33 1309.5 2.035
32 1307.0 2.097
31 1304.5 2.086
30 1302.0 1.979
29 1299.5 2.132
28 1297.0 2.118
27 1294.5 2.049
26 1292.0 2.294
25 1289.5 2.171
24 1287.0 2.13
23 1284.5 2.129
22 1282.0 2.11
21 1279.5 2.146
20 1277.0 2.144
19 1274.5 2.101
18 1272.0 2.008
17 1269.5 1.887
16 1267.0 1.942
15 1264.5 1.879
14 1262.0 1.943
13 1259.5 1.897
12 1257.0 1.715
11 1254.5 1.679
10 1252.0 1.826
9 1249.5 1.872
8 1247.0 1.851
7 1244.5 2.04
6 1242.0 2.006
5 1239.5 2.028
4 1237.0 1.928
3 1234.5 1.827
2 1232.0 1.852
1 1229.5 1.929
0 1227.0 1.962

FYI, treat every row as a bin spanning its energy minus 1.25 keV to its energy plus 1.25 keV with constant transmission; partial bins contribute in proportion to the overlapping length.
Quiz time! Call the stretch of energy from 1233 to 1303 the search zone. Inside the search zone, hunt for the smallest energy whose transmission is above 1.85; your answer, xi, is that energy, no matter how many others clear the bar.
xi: 1237.0 keV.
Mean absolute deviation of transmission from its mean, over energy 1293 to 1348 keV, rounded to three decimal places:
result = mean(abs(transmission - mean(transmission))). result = 0.105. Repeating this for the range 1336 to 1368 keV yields 0.318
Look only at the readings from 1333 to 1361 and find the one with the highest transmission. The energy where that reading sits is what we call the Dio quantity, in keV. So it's 1337.0 keV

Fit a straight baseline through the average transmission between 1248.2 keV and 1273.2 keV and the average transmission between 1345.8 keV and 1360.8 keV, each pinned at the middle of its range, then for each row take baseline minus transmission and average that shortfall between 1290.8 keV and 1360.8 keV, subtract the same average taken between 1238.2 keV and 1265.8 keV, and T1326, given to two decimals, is -0.38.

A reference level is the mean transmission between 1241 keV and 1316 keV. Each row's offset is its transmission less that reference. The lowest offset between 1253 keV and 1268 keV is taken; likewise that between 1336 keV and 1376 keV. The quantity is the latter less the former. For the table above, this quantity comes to -0.8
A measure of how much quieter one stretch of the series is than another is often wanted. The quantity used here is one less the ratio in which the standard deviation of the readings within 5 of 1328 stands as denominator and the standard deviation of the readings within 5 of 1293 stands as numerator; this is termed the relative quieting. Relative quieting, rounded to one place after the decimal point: -1.4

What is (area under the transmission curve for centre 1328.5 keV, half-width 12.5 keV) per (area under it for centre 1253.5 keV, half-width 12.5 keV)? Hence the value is 1.0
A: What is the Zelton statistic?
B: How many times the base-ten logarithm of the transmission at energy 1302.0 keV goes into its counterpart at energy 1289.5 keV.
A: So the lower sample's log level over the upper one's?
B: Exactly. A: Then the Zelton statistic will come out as 1.14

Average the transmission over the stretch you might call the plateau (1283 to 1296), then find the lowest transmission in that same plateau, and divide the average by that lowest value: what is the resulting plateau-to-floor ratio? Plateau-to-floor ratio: 1.05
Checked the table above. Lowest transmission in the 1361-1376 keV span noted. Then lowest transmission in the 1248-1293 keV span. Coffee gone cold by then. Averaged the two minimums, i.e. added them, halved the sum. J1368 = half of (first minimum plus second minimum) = 1.28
